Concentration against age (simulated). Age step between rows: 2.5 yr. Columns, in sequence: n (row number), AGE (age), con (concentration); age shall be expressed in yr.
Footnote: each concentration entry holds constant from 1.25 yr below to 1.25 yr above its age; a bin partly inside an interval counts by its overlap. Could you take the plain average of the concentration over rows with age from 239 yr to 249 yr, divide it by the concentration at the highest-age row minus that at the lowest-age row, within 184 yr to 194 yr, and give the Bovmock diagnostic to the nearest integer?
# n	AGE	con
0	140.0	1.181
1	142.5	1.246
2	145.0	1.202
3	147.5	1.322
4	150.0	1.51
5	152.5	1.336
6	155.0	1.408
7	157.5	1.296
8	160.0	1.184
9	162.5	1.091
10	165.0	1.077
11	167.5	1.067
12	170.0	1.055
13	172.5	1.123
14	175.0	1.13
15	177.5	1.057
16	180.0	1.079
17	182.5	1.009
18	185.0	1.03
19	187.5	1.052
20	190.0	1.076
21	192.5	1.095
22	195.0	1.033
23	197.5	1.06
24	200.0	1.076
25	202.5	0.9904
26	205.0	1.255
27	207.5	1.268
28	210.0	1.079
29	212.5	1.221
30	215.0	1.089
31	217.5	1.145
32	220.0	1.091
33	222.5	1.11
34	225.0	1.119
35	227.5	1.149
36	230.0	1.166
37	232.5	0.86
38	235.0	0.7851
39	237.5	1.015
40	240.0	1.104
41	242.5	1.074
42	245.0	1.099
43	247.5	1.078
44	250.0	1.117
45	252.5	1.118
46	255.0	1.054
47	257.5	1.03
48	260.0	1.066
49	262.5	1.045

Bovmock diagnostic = 17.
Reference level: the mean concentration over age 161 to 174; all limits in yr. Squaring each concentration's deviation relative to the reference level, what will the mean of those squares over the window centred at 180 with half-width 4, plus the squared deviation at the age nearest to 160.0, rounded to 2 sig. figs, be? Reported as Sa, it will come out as 0.012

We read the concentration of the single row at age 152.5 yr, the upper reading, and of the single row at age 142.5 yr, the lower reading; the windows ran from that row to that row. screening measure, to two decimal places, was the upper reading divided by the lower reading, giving 1.07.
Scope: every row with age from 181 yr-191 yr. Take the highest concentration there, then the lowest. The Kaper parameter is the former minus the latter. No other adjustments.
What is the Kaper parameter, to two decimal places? 0.07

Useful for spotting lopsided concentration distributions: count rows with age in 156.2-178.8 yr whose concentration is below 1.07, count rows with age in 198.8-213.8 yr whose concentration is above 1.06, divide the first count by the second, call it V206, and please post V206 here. 0.60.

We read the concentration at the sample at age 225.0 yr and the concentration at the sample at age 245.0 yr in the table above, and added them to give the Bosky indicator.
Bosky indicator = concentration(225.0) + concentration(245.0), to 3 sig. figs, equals 2.22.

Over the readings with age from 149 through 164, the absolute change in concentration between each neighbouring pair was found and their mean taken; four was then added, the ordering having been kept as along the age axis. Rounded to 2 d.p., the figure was 4.11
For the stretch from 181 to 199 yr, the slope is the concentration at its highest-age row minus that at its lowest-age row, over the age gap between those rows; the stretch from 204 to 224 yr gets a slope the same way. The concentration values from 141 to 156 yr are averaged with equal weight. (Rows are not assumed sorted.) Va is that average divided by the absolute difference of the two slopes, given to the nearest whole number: 114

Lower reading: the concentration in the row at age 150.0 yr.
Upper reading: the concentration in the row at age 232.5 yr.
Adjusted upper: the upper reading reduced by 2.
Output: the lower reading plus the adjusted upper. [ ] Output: 0.37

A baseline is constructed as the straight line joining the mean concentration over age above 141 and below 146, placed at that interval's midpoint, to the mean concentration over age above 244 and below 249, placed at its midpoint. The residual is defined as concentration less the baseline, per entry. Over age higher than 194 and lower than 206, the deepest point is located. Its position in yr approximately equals 202.5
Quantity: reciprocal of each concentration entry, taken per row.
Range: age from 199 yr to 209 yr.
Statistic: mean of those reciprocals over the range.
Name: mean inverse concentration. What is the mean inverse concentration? 0.88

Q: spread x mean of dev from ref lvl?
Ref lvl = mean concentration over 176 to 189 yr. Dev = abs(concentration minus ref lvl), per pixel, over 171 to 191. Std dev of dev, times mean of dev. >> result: 0.001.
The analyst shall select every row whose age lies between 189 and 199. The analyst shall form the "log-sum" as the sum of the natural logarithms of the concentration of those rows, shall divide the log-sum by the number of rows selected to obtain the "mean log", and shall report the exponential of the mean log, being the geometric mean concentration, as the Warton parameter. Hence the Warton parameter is 1.066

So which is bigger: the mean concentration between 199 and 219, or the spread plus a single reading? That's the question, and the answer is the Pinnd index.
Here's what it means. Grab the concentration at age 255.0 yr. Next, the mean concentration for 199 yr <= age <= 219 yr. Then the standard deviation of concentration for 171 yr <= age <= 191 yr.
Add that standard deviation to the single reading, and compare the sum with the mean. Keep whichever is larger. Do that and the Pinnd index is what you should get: 1.14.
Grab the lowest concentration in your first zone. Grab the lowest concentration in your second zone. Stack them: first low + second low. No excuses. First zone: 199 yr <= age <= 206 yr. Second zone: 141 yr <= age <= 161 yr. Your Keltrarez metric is 2.17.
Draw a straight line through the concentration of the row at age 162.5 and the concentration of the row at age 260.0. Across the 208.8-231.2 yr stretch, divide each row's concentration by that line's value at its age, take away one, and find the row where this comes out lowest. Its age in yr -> 210.0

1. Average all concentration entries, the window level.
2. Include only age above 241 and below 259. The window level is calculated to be 1.08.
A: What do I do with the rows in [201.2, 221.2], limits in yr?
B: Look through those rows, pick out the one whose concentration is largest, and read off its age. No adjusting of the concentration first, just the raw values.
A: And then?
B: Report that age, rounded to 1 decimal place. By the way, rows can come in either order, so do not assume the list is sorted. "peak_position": 207.5 yr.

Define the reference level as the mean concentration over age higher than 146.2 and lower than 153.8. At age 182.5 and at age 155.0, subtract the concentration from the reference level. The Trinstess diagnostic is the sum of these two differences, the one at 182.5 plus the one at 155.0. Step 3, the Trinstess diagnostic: 0.36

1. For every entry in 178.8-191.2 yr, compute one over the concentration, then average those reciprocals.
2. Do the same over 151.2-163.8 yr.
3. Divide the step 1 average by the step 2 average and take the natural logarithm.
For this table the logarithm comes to 0.18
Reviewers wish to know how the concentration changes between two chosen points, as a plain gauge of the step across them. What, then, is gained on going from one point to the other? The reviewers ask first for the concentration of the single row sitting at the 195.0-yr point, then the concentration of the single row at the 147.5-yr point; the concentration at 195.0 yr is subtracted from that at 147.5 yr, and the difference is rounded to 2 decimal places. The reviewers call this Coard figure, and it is 0.29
